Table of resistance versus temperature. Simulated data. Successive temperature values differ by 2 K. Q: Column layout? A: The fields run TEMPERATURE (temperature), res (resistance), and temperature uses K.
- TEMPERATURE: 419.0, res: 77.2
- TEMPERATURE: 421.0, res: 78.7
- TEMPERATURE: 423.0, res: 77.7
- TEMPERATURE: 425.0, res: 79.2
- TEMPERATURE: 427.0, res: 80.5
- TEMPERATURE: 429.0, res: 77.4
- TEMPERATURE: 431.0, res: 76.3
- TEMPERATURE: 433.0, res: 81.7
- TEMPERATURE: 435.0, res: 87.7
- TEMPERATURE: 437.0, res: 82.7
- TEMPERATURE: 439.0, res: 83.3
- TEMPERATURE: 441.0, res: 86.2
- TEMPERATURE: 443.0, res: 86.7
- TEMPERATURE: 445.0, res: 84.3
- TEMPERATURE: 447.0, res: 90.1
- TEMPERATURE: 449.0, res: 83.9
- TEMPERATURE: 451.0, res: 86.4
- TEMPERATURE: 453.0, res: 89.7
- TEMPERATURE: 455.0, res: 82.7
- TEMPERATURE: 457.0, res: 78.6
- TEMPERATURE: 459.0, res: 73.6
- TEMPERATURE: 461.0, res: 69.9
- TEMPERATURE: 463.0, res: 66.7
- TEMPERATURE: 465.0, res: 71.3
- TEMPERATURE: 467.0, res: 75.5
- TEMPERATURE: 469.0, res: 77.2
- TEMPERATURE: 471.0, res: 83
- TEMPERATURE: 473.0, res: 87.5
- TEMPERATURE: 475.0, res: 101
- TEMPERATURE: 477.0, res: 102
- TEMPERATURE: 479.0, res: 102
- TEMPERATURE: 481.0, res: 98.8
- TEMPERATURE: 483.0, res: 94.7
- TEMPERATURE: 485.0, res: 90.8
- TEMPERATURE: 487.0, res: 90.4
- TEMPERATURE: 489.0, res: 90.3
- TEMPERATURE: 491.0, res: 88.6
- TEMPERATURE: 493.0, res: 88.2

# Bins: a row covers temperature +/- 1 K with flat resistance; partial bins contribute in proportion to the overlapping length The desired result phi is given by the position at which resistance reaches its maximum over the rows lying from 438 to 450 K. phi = 447.0 K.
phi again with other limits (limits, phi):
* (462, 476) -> 475.0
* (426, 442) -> 435.0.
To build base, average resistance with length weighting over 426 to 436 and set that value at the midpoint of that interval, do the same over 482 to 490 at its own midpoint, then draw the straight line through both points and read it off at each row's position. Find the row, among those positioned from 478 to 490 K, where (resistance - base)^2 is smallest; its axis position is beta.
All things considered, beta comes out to 485.0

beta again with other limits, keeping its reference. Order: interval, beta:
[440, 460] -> 449.0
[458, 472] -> 471.0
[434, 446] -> 437.0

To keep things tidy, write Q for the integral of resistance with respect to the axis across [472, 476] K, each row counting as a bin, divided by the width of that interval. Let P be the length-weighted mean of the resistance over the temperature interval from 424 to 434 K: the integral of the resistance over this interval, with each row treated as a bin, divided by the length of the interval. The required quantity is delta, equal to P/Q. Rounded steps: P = 79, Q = 94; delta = 0.84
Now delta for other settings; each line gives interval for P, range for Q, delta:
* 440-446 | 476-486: 0.88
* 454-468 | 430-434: 0.94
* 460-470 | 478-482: 0.72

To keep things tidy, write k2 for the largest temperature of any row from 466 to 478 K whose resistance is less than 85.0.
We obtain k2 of 471.0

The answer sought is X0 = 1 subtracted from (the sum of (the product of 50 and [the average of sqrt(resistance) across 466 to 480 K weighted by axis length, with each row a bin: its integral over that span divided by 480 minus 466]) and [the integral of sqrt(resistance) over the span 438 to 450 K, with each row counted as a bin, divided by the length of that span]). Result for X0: 481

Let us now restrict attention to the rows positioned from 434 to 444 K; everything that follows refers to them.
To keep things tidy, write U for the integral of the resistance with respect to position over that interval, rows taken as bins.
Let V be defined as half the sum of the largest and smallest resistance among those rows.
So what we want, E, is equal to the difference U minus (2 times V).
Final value 683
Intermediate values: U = 853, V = 85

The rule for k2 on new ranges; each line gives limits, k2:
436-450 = 449.0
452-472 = 471.0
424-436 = 433.0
